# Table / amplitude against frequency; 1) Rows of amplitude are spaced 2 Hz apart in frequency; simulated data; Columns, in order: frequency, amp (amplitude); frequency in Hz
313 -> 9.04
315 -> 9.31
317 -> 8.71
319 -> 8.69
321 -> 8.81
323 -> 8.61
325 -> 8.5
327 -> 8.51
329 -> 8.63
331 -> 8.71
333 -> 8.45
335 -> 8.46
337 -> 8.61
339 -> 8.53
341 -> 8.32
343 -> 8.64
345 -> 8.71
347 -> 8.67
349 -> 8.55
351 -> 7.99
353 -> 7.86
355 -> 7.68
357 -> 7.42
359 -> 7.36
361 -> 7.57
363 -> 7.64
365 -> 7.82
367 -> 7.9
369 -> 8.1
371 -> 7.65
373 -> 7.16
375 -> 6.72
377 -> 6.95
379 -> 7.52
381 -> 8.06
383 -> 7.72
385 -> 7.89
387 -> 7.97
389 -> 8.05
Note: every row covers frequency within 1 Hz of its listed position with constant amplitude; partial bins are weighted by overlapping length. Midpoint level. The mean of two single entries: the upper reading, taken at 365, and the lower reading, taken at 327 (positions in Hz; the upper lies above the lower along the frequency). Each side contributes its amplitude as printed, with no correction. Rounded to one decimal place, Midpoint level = 8.2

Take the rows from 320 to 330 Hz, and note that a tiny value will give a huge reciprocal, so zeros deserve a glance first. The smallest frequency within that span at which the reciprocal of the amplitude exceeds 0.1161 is 323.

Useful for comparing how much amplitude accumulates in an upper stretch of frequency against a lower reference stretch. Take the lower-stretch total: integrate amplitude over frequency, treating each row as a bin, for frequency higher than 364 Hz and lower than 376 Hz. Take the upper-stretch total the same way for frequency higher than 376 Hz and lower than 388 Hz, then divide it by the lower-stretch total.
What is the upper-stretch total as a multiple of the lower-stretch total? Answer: 1.02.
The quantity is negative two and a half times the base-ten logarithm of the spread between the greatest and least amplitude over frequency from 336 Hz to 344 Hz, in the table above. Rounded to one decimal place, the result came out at 1.2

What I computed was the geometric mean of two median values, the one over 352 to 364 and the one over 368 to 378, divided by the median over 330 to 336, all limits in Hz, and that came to 0.872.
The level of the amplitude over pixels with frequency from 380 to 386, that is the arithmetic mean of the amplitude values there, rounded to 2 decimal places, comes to 7.89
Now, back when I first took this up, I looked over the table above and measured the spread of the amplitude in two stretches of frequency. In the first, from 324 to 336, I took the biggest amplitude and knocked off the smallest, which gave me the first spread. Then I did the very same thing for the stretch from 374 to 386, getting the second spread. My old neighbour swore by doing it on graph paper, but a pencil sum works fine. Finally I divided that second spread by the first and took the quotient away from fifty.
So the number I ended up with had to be 45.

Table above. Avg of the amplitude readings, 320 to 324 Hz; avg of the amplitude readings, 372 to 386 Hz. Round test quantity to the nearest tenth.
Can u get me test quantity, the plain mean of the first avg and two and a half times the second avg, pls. 13.6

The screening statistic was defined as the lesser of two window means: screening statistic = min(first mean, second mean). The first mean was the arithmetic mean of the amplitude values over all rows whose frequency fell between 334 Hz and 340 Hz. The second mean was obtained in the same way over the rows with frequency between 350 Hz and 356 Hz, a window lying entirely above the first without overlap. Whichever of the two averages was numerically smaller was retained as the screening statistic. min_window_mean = 7.8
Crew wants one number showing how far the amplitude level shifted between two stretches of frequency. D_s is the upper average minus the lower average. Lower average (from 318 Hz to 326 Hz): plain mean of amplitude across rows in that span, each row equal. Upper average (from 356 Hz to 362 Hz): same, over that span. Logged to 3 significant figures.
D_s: -1.20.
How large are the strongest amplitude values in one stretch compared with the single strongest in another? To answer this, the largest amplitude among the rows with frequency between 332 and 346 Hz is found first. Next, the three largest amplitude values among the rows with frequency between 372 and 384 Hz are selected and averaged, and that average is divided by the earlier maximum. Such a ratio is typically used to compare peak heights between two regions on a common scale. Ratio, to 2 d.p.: 0.89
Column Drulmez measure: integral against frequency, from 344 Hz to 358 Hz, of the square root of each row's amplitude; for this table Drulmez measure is 39.9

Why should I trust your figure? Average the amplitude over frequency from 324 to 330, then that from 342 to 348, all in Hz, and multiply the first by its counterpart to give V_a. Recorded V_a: 74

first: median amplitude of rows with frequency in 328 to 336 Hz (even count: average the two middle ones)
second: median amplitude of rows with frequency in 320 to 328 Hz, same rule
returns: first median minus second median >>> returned 0.0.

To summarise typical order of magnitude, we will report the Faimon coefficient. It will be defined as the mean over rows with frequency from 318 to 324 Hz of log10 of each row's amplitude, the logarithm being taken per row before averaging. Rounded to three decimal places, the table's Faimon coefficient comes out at 0.940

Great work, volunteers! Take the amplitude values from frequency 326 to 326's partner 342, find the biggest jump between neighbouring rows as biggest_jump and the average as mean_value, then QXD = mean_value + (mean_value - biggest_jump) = 16.8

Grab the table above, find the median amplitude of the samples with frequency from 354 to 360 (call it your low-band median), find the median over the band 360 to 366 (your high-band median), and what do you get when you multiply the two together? 57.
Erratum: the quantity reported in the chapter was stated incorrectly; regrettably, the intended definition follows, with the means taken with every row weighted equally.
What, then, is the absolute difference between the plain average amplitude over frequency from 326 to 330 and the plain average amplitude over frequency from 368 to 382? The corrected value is 1.12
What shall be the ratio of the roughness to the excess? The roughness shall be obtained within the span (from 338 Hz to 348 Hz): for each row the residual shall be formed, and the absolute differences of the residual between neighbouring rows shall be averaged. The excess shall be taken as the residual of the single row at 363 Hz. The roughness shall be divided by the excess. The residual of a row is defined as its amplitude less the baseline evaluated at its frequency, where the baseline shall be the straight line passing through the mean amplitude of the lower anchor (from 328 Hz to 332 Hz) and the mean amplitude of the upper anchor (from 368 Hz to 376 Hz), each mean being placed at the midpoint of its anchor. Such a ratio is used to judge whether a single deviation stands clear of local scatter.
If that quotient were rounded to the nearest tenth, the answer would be -4.5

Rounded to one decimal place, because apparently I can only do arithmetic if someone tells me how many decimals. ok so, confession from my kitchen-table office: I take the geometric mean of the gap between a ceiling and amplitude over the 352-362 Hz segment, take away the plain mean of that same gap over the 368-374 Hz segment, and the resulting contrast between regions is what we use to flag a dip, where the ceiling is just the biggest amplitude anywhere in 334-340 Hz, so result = 0.0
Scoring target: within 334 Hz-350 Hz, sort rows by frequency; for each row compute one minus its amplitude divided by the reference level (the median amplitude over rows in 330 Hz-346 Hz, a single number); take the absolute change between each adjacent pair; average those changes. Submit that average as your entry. 0.017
